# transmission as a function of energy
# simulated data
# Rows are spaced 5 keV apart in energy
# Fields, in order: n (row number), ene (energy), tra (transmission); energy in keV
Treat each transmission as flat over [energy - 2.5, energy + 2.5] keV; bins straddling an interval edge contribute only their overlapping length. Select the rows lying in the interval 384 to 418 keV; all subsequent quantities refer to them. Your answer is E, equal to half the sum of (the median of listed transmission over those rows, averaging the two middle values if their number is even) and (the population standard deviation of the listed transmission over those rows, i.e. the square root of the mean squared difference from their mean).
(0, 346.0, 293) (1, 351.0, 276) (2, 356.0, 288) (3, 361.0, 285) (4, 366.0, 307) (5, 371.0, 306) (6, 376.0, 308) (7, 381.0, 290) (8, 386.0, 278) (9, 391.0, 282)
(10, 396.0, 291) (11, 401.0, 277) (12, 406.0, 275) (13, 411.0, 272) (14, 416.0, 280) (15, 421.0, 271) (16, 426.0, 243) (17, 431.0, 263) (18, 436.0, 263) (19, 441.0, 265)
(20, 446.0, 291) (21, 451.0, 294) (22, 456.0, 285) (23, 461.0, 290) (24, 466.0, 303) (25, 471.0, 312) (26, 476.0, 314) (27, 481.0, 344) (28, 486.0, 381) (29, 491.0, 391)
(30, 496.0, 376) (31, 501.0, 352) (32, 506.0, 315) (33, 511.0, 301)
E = 142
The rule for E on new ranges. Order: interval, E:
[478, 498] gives 198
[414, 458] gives 143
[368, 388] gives 155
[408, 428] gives 143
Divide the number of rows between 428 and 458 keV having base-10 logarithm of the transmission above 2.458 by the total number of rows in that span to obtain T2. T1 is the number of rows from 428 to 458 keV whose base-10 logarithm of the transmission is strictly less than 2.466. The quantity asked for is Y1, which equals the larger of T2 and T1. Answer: 5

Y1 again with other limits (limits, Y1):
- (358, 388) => 3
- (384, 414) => 6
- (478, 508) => 1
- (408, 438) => 6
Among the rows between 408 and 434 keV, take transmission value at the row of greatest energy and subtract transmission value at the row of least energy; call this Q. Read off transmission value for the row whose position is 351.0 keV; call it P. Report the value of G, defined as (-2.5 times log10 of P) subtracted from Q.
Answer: -3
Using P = 276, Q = -9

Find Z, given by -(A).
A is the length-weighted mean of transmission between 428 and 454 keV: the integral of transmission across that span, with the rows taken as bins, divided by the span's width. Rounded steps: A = 275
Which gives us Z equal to -275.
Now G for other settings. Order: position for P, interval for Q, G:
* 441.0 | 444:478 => 29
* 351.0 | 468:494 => 85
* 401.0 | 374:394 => -20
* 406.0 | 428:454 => 37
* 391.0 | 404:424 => 2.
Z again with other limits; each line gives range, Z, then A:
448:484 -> -307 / 307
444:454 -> -292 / 292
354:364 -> -287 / 287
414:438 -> -264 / 264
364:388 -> -298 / 298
